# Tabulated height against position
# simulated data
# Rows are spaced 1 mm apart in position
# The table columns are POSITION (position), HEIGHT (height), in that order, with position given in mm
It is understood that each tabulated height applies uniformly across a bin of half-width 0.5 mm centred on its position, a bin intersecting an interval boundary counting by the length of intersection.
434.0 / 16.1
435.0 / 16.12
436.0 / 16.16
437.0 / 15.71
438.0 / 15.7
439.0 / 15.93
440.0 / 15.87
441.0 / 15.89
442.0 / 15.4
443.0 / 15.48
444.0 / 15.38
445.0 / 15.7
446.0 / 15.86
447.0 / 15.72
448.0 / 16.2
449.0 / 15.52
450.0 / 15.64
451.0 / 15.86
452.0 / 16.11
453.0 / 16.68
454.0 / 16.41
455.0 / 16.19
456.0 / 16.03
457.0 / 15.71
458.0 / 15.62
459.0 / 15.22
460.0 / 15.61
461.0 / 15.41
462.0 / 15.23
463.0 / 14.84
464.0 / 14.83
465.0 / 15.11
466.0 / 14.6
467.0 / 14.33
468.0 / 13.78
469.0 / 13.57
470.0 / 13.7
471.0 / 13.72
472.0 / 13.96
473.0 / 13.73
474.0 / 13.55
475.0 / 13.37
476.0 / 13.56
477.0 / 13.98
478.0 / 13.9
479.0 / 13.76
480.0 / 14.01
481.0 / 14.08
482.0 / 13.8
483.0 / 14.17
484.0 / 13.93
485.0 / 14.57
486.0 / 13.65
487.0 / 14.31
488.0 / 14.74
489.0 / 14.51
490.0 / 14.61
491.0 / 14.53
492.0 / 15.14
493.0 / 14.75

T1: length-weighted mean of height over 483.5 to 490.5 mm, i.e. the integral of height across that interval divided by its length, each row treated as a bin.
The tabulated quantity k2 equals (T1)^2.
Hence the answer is 205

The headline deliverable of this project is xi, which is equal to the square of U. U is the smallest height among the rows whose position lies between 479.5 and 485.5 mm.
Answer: 190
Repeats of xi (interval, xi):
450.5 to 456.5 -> 252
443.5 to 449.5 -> 237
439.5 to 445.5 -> 237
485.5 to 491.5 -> 186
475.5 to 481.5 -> 184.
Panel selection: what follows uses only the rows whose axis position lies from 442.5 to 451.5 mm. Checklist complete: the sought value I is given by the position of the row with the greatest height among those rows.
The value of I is 448.0 mm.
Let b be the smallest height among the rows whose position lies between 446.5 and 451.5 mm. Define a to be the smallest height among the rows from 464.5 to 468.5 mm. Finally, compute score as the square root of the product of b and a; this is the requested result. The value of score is 14.62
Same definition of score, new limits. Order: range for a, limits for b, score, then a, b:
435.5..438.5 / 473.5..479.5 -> 14.49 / 15.7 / 13.37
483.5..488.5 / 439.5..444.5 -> 14.49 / 13.65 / 15.38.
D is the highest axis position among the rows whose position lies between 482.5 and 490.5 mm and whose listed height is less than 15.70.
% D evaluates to 490.0 mm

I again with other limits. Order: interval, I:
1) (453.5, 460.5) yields 454.0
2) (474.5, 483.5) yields 483.0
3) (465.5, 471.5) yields 466.0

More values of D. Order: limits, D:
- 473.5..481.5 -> 481.0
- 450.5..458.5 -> 458.0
